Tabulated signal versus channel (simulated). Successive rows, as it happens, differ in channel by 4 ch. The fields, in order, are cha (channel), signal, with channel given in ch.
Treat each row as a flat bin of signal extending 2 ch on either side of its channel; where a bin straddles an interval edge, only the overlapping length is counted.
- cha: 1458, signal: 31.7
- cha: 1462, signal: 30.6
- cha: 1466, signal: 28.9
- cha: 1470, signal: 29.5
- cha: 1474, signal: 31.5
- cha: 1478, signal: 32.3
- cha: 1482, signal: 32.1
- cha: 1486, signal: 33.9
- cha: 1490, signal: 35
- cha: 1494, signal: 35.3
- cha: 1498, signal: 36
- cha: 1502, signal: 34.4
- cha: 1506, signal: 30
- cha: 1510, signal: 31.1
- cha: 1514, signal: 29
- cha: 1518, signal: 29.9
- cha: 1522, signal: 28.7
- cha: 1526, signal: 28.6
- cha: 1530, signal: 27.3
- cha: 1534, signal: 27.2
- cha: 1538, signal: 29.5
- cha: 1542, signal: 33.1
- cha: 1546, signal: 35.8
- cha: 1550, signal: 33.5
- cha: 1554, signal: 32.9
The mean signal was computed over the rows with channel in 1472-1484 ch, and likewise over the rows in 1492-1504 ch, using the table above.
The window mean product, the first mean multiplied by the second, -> 1126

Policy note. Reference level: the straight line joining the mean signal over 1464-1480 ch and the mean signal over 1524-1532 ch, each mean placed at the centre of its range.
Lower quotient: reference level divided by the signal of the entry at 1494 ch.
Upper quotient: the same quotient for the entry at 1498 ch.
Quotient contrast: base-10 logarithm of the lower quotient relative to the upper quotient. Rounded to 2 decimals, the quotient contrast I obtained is 0.01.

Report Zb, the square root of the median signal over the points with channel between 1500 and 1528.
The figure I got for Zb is 5.47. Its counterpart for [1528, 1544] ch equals 5.33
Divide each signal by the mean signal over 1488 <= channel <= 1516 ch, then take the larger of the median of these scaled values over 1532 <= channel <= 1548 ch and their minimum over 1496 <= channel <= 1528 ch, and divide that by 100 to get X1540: 0.0095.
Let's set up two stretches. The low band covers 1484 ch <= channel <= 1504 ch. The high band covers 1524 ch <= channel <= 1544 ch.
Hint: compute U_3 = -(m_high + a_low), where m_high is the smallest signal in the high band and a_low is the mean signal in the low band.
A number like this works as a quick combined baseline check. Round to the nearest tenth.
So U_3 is -62.1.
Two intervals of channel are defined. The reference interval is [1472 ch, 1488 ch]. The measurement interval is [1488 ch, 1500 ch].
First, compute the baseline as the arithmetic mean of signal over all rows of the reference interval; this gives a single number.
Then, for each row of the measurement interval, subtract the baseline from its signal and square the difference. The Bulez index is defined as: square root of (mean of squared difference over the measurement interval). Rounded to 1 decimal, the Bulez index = 3.0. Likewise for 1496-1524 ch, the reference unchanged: 2.8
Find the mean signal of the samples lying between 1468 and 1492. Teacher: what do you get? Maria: 32.4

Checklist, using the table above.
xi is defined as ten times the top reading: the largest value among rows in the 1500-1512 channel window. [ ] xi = 344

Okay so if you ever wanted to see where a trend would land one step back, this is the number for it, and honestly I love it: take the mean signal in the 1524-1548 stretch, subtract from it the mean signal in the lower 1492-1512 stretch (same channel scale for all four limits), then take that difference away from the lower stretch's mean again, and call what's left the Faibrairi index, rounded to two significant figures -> 36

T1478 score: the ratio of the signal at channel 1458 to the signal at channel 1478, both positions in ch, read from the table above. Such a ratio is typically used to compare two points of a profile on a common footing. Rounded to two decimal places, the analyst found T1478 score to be 0.98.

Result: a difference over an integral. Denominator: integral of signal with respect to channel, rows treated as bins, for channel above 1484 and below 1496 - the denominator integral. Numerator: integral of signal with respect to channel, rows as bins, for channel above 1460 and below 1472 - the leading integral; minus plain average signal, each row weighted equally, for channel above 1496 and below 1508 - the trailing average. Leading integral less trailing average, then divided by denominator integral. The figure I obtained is 0.77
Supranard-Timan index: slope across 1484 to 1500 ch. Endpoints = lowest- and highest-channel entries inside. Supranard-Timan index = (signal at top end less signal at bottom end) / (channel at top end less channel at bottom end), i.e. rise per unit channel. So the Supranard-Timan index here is 0.175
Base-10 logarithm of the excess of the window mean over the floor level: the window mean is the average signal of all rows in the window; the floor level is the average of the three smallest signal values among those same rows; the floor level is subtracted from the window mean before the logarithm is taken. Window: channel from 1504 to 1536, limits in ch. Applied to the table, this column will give 0.11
